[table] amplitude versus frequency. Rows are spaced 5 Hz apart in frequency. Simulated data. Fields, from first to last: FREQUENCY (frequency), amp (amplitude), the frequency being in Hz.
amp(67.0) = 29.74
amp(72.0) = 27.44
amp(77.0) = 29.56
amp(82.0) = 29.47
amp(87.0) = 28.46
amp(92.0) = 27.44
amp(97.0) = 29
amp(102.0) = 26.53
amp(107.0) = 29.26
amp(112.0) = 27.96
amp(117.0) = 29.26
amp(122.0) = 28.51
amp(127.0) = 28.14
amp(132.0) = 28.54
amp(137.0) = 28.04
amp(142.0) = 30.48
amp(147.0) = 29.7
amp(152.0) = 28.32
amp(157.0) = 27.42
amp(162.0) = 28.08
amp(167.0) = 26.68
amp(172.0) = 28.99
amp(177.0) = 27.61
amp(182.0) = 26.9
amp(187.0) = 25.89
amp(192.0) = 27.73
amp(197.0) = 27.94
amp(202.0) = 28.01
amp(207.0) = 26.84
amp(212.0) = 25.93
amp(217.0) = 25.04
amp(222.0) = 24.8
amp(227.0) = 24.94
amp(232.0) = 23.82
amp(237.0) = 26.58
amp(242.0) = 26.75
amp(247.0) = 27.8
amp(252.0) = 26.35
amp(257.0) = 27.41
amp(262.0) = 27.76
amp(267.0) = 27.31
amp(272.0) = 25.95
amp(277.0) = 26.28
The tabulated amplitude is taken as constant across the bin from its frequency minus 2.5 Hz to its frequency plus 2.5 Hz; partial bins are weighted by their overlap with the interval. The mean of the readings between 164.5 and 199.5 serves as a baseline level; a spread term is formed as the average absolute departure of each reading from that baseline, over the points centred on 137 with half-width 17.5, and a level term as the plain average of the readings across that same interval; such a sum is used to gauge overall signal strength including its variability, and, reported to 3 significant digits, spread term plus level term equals 30.2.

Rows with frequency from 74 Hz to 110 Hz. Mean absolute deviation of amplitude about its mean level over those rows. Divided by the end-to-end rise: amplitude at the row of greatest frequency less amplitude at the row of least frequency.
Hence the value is -3.0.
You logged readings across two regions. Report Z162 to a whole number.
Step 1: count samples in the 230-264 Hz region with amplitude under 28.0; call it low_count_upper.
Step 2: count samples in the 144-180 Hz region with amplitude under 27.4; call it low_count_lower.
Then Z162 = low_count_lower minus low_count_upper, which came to -6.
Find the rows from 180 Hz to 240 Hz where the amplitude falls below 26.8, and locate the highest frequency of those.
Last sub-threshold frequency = 237.0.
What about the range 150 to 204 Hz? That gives 187.0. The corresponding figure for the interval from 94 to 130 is 102.0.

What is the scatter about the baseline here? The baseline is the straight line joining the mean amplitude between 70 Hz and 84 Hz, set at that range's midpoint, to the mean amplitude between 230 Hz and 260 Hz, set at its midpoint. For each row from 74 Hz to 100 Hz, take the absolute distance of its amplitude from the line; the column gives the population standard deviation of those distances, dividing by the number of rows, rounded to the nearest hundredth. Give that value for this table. 0.32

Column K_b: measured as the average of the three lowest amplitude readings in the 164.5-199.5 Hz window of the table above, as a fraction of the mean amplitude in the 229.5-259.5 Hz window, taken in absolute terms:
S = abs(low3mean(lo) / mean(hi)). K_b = 1.00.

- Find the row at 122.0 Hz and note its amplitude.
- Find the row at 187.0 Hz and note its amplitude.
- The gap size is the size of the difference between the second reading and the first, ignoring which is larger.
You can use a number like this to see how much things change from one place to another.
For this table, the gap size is 2.6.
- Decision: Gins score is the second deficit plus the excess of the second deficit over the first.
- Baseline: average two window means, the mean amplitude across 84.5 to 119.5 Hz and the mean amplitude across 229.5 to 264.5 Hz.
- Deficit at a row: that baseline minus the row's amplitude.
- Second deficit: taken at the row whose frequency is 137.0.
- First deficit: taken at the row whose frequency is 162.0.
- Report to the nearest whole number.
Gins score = -1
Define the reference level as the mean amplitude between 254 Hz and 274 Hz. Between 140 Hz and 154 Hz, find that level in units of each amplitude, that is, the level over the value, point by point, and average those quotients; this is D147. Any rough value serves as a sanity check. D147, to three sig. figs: 0.920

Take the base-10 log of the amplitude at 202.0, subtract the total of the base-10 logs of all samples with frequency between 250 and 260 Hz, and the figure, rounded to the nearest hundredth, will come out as -1.41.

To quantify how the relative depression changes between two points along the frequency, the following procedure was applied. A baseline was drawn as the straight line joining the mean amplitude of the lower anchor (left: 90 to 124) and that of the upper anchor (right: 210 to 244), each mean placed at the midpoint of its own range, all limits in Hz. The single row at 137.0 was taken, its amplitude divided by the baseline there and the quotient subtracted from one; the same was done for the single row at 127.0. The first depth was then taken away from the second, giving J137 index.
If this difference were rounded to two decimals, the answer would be 0.01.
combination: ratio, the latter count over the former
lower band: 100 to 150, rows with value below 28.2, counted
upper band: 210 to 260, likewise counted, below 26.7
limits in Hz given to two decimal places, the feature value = 1.75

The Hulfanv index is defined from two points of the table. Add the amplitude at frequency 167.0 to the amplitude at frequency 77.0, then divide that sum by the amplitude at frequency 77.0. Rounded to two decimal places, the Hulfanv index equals 1.90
